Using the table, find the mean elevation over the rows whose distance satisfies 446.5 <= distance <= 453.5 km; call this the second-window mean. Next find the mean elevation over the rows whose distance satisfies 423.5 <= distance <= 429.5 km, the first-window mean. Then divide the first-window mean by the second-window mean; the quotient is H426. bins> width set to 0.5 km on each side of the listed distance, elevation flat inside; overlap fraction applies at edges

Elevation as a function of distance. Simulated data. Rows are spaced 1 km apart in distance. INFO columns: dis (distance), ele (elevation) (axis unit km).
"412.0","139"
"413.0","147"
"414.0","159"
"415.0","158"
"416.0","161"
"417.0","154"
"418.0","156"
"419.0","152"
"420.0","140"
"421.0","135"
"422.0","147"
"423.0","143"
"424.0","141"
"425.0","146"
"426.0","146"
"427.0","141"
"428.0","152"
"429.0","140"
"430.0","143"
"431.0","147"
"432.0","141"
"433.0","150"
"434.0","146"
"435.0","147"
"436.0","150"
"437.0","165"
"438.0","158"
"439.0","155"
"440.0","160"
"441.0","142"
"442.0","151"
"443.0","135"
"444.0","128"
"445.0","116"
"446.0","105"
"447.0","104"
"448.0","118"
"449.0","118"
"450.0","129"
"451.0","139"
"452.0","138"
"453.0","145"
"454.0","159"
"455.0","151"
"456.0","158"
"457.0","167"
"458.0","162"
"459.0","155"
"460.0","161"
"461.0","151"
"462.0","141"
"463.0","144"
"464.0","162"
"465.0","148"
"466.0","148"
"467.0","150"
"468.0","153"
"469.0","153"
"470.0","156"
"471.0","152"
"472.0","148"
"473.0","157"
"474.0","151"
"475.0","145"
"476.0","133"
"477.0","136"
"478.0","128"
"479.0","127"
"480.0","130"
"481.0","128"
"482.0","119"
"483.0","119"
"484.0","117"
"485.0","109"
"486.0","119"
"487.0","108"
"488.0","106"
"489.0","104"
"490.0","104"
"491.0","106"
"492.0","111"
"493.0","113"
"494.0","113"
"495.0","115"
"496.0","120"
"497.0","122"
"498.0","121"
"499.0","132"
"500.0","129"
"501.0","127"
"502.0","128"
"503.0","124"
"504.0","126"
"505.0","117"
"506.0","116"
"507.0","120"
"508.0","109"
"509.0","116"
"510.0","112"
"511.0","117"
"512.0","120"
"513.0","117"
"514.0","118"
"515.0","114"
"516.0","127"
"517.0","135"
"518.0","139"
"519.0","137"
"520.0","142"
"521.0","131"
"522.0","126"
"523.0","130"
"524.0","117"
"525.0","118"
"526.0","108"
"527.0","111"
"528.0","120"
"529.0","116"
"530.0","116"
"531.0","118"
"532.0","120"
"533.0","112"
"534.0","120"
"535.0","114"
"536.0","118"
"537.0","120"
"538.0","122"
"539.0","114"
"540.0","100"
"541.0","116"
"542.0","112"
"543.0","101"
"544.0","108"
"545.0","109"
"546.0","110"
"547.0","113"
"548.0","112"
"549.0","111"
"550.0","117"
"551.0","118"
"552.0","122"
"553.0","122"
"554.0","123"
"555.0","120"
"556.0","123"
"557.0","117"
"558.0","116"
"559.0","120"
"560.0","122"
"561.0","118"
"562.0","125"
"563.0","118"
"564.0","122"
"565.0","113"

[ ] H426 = 1.13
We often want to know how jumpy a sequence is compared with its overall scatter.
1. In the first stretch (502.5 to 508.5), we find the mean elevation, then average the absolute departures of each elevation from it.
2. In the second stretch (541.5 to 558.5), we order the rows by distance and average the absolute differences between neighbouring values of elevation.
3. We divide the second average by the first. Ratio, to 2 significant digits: 0.67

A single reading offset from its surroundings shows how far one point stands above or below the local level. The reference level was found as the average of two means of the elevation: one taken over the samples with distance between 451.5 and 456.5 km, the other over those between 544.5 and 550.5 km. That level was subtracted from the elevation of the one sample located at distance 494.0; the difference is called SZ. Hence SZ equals -18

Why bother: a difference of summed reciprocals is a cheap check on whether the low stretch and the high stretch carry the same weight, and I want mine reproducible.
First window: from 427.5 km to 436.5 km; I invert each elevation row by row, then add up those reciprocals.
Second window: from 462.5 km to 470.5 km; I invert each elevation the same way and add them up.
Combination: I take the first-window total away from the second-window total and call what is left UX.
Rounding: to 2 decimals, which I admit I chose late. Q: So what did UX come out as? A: -0.01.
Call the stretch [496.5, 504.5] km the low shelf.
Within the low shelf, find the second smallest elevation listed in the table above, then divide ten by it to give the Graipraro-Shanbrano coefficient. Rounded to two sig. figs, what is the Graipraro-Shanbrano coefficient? 0.082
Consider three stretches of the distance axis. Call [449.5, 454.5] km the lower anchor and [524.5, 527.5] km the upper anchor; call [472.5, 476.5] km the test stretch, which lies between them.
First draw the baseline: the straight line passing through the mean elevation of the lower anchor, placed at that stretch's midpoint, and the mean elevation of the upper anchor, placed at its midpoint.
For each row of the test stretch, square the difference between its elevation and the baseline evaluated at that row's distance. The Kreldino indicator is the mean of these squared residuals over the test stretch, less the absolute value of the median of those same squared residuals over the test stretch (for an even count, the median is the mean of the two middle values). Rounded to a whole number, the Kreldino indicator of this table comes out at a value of 20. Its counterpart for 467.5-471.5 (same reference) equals 31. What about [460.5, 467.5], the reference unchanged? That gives 48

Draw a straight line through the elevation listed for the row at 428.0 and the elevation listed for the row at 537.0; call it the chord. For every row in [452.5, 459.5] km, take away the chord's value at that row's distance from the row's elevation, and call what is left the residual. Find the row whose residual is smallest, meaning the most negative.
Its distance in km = 453.0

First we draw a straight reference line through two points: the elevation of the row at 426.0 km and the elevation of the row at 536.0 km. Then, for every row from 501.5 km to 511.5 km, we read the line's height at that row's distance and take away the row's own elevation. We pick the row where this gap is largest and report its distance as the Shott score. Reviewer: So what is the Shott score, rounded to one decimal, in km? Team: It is 508.0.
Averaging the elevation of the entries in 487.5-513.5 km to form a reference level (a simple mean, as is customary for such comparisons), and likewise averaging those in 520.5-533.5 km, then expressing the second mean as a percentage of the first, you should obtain 101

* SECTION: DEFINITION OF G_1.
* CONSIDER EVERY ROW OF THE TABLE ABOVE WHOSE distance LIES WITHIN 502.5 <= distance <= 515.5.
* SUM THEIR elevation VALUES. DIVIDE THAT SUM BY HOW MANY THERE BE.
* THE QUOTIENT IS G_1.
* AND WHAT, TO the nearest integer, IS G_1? 117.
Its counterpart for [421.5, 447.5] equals 142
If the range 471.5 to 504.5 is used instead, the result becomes 123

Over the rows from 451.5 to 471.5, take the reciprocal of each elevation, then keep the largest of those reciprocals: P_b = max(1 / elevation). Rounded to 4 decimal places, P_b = 0.0072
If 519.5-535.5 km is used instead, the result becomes 0.0093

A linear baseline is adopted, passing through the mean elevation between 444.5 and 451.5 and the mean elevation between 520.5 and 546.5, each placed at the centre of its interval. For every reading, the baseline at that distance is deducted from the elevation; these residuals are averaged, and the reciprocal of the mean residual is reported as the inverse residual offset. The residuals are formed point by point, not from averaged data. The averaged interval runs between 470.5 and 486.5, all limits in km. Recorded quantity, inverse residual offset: 0.07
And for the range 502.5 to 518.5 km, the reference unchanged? 0.25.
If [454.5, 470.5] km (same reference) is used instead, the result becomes 0.03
